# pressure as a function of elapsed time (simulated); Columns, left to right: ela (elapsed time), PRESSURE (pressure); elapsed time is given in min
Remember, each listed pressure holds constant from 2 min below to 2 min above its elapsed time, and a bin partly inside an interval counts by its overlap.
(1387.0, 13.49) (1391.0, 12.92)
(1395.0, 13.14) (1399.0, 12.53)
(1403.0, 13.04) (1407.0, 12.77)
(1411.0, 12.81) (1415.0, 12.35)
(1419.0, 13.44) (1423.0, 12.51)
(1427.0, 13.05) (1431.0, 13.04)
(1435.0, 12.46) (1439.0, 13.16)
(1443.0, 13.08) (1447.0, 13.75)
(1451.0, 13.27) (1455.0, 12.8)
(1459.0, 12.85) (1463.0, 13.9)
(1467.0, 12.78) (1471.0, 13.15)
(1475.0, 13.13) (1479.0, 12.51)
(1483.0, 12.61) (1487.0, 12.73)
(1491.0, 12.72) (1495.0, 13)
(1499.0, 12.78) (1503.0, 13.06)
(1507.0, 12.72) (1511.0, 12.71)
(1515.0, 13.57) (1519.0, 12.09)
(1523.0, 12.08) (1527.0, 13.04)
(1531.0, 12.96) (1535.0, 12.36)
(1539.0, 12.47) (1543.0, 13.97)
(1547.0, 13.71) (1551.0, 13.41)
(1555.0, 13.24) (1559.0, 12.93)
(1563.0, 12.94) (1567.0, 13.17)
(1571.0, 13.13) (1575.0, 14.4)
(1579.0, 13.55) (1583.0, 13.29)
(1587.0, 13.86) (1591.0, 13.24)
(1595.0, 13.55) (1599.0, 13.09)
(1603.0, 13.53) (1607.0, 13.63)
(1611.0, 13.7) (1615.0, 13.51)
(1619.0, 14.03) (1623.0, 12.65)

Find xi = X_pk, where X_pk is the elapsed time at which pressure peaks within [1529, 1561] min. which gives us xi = 1543.0 min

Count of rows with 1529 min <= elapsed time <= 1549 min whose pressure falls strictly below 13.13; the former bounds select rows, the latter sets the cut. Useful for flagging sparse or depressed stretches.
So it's 3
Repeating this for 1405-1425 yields 4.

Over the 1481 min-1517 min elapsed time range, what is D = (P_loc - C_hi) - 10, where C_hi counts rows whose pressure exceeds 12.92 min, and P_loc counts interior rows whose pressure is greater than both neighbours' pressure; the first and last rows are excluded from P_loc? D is -10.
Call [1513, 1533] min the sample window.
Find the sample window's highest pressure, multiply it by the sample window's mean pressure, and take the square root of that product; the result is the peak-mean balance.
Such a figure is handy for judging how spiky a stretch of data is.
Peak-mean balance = 13.2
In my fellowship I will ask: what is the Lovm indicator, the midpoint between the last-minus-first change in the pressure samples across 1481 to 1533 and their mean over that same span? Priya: 6.56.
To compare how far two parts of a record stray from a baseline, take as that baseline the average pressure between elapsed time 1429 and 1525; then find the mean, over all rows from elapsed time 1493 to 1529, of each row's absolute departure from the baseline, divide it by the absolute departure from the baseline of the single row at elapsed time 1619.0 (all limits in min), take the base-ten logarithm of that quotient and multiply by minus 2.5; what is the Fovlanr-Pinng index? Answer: 1.2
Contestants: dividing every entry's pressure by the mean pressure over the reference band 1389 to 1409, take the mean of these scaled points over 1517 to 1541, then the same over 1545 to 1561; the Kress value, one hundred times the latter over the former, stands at 107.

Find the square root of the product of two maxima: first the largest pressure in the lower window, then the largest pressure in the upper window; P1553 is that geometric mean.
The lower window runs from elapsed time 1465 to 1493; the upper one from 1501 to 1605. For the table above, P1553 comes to 13.76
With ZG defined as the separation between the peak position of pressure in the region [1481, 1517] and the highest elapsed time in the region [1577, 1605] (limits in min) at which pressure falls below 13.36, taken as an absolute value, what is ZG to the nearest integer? 84 min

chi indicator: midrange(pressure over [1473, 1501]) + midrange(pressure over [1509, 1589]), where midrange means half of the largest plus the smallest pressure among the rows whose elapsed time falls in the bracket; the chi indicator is 26.06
